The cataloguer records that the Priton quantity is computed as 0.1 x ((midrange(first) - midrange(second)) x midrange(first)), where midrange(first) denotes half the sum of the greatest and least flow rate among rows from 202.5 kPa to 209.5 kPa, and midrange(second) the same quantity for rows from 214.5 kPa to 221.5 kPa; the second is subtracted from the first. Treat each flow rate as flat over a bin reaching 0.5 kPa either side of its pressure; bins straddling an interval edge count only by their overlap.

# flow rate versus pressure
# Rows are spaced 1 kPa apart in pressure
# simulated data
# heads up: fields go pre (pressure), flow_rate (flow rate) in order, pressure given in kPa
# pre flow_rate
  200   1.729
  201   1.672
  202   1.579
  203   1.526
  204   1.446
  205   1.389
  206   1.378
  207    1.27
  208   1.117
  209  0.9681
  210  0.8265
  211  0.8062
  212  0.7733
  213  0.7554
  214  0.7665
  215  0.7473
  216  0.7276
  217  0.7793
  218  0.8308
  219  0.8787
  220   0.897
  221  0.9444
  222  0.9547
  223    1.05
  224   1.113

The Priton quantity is 0.05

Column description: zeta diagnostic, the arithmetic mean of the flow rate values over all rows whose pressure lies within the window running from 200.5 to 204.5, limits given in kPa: 1.56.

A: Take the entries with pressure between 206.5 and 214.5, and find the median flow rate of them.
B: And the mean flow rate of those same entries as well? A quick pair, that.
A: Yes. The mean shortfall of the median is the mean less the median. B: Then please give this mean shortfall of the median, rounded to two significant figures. 0.094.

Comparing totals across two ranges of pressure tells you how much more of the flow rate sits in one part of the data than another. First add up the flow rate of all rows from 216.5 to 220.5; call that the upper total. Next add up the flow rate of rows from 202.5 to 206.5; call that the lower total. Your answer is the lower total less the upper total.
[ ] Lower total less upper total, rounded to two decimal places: 2.35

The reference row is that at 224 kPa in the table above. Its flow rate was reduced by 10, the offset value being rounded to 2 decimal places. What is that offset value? -8.89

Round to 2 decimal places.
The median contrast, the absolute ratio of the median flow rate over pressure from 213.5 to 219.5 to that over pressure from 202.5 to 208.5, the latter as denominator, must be 0.56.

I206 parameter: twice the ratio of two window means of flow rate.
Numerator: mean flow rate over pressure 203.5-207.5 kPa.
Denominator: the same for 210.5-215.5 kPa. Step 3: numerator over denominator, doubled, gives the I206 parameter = 3.6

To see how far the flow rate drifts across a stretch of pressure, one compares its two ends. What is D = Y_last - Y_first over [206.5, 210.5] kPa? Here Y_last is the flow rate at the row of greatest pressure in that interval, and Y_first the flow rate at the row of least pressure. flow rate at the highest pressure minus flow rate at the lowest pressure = -0.44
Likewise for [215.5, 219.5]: 0.15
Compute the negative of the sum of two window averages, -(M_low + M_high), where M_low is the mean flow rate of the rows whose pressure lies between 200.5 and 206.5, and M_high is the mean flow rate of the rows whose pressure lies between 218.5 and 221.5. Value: -2.41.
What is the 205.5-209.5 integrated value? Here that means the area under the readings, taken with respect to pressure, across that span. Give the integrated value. 4.7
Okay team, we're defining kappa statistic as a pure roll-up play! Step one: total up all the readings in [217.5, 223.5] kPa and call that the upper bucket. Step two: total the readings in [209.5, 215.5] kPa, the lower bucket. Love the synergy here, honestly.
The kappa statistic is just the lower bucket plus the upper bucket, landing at 10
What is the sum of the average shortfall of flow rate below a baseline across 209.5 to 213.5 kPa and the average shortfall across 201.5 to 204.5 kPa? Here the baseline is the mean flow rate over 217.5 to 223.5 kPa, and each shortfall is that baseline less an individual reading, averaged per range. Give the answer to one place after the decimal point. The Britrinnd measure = -0.5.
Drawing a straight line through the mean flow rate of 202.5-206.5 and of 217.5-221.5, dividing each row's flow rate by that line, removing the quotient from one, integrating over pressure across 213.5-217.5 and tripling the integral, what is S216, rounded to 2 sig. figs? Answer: 3.2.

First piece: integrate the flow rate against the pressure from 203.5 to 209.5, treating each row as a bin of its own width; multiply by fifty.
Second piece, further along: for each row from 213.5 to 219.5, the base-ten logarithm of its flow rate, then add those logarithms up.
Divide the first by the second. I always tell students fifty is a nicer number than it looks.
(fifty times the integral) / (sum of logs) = -605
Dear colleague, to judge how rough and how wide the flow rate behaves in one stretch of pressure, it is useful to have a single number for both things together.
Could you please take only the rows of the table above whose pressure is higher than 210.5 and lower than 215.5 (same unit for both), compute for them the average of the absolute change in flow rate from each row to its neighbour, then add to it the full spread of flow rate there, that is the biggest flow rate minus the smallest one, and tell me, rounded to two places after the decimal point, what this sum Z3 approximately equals 0.08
